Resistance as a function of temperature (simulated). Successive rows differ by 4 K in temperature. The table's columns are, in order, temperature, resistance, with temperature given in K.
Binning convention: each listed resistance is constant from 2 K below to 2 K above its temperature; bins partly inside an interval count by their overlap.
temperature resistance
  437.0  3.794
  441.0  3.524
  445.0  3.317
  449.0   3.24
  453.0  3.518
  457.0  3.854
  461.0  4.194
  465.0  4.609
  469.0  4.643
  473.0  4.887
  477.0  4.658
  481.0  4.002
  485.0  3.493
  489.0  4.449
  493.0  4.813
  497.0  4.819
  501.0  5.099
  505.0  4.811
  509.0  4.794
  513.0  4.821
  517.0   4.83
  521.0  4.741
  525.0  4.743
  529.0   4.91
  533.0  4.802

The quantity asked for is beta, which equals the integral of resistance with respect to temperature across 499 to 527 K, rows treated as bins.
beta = 135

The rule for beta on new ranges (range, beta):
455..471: 69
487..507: 96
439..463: 87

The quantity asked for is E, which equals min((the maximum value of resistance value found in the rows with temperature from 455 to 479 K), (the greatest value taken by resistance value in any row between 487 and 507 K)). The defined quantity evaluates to 4.89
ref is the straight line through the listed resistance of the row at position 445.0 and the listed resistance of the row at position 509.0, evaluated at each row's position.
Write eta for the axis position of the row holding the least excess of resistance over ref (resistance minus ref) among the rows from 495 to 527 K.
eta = 525.0 K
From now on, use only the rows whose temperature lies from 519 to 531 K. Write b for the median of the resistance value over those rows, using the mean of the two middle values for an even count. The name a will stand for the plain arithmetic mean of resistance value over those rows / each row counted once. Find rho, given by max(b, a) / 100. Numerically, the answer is 0.0480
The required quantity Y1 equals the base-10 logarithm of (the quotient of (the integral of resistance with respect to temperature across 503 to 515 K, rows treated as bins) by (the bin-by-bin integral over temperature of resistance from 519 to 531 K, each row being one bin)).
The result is 0.00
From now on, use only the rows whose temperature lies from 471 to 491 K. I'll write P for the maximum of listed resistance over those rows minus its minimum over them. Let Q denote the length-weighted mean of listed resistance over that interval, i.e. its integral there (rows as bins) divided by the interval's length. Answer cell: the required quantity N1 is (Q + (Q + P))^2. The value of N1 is 100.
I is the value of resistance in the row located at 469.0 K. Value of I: 4.643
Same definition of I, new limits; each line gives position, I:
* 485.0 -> 3.493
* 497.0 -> 4.819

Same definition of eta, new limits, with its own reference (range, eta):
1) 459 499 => 485.0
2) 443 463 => 449.0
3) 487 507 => 505.0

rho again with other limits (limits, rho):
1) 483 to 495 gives 0.0445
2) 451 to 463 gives 0.0386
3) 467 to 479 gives 0.0473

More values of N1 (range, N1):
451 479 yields 101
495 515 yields 101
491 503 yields 102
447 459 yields 59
